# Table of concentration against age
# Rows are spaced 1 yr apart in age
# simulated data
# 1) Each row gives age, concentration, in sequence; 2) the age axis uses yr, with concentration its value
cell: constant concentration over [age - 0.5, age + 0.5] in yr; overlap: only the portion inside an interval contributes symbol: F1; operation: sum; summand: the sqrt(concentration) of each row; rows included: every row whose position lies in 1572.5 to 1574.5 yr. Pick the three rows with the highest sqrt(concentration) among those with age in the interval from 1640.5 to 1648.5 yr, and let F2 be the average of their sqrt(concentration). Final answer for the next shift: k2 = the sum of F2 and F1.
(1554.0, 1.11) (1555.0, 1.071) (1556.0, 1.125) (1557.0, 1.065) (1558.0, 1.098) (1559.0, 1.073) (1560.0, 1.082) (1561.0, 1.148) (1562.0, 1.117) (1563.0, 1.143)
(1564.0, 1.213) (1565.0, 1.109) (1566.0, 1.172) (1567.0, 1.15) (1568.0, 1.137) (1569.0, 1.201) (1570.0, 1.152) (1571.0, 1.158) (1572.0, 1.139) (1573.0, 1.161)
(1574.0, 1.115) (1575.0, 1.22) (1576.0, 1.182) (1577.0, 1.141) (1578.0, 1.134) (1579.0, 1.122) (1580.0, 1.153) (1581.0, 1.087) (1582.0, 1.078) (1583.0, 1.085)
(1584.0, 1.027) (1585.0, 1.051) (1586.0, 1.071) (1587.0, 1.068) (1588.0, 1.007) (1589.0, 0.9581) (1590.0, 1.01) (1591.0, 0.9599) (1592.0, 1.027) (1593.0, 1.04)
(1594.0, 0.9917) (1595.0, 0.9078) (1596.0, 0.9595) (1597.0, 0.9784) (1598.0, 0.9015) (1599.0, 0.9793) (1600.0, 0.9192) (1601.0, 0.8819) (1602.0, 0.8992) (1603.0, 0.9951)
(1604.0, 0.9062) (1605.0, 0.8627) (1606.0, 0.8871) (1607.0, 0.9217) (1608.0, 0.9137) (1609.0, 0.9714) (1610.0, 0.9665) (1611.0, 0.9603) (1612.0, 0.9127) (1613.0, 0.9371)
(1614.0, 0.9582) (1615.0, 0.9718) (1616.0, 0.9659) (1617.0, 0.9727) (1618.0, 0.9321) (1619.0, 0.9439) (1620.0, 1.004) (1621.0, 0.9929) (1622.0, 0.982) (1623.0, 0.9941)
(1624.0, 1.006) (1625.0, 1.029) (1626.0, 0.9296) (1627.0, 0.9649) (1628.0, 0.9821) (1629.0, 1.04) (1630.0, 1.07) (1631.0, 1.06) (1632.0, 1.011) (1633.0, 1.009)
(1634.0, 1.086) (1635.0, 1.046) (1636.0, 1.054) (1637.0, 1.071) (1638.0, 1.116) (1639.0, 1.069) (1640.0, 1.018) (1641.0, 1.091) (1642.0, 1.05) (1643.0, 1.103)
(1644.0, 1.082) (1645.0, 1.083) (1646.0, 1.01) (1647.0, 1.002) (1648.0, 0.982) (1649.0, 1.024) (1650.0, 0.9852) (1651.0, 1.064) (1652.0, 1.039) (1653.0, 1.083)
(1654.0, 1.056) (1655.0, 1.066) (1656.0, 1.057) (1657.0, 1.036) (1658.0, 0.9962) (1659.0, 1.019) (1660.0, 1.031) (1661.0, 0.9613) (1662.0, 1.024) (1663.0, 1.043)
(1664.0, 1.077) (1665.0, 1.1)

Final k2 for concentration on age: 3.2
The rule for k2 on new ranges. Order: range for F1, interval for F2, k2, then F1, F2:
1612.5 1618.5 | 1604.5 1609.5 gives 6.8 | 5.9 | 0.97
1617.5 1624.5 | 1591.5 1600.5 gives 7.9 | 6.9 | 1.01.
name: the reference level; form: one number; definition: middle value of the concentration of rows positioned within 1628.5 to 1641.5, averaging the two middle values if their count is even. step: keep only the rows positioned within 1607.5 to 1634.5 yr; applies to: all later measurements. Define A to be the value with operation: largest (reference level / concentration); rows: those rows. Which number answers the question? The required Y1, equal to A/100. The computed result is 0.0116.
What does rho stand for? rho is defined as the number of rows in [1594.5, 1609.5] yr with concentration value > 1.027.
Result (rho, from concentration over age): 0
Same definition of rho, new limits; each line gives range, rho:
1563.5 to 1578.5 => 15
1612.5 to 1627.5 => 1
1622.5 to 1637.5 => 8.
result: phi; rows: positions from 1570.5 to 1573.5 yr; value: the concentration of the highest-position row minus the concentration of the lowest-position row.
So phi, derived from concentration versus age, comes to 0.003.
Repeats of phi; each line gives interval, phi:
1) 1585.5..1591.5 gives -0.111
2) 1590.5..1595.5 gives -0.052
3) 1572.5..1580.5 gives -0.008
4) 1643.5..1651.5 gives -0.018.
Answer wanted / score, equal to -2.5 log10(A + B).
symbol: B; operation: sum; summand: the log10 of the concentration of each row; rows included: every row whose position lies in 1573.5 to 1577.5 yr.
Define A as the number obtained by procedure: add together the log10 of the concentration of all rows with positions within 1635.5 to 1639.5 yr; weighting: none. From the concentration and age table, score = 1.0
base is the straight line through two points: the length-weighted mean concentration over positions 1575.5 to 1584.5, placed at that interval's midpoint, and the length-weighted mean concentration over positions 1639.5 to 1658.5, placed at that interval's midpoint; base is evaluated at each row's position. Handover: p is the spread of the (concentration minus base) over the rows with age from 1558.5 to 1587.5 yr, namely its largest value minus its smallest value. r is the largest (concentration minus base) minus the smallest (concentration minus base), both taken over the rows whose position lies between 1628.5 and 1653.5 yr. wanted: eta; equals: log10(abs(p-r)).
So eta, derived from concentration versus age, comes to -1.2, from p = 0.184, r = 0.124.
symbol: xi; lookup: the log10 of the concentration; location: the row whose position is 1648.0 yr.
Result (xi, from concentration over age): -0.01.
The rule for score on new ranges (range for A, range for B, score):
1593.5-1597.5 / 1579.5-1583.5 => 2.6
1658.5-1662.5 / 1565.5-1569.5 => 1.4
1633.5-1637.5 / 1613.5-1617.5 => 3.3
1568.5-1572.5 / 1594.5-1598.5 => 2.1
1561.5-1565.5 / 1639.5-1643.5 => 1.2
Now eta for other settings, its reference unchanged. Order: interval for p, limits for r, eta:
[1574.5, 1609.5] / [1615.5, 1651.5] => -0.9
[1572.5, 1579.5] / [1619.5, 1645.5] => -1.0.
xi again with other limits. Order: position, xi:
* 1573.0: 0.06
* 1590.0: 0.00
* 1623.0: 0.00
